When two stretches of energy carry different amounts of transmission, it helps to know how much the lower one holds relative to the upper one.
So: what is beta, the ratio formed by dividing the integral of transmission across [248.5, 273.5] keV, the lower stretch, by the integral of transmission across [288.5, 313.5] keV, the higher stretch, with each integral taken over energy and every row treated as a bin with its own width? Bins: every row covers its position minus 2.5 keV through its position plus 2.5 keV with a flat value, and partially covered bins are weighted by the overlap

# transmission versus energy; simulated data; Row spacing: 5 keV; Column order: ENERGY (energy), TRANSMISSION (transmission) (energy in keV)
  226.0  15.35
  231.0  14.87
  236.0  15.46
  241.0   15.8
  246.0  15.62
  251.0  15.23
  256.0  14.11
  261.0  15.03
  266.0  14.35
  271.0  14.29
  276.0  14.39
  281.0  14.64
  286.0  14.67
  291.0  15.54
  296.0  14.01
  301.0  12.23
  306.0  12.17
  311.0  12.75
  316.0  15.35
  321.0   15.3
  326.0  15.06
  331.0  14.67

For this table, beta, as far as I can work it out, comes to 1.09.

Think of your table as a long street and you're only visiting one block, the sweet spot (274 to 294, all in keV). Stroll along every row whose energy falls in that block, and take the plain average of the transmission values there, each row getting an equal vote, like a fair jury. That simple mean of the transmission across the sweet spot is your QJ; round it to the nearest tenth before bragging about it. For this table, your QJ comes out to 14.8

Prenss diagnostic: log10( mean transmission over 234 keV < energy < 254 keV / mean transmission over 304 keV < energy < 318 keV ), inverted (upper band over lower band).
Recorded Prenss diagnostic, -0.063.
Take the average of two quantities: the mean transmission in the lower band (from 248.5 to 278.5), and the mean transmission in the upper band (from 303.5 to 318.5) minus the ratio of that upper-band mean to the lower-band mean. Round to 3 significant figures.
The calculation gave 13.5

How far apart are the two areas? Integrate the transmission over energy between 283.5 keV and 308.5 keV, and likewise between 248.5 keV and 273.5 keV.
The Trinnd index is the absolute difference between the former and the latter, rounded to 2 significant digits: 22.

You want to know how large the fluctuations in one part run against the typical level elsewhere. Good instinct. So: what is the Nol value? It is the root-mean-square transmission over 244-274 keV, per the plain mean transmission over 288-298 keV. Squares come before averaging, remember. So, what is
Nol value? 1.00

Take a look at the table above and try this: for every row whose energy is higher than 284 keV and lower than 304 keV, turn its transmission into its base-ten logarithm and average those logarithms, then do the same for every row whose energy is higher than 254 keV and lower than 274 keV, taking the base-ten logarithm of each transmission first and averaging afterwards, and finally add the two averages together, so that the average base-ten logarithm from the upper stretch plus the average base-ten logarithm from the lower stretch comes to 2.31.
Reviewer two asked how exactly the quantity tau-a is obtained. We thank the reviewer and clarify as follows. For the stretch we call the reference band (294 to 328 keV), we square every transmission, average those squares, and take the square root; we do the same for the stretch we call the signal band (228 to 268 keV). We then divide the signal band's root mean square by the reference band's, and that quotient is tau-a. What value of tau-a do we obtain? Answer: 1.08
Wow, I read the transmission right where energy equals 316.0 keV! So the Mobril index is 15.35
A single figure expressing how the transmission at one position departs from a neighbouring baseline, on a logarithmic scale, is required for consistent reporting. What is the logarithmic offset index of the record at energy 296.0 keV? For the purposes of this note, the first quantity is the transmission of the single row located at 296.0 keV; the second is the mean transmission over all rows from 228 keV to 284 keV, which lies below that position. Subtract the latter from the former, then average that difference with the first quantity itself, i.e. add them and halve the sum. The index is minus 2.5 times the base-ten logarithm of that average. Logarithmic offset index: -2.04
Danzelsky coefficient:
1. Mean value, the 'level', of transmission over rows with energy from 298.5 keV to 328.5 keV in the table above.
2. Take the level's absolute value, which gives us 13.8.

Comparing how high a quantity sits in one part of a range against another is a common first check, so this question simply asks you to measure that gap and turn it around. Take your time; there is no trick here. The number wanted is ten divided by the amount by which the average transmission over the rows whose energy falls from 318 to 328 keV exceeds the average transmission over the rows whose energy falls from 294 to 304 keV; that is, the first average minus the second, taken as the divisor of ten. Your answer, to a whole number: 5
